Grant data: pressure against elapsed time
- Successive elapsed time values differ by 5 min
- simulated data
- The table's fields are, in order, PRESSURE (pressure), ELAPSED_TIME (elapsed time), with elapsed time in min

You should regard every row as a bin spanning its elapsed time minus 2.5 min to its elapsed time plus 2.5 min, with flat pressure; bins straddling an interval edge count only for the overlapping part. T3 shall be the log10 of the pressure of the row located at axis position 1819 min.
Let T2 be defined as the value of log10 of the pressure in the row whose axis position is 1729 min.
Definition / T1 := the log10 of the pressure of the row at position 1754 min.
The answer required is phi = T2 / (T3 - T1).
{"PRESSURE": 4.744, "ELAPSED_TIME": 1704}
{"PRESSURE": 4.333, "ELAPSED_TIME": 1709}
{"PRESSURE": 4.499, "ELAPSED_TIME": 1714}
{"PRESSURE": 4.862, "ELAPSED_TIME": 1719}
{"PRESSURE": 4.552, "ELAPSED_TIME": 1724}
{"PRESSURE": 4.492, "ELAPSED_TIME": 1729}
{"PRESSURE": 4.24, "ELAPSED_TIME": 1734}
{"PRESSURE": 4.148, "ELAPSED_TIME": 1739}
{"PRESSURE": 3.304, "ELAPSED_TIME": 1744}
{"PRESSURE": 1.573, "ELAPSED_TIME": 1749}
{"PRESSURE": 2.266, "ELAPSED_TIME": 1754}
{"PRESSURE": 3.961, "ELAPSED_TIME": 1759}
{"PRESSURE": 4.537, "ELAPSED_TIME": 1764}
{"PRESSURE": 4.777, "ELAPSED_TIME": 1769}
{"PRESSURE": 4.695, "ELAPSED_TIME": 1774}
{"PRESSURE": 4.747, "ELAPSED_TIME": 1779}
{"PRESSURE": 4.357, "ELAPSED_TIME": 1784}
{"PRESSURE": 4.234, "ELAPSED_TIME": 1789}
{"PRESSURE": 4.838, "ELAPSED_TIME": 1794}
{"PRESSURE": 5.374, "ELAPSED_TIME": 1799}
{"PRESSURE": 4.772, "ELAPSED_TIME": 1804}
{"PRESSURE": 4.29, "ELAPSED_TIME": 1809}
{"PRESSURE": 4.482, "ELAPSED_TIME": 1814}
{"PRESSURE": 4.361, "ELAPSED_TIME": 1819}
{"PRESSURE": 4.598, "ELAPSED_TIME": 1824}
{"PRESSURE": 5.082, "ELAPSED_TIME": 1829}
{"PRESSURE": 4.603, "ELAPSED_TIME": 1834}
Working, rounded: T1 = 0.355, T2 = 0.65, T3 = 0.640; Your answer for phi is 2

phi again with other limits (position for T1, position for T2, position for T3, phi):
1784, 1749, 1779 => 5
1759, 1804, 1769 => 8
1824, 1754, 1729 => -35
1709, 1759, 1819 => 214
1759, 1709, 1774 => 9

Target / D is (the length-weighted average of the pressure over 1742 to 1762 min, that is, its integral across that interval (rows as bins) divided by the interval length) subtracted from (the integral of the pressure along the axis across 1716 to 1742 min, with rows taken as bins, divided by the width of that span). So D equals 1.6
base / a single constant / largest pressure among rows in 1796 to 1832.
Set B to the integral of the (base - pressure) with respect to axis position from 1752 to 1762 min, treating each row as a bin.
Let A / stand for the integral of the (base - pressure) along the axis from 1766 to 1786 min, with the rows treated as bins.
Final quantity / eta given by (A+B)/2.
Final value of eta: 18.0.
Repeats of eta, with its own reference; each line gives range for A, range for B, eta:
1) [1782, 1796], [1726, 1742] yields 15.2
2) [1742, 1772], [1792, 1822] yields 39.6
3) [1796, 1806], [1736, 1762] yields 31.0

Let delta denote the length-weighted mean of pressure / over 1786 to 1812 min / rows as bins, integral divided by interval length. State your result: 4.7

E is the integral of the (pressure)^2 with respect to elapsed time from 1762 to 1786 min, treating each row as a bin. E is 515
